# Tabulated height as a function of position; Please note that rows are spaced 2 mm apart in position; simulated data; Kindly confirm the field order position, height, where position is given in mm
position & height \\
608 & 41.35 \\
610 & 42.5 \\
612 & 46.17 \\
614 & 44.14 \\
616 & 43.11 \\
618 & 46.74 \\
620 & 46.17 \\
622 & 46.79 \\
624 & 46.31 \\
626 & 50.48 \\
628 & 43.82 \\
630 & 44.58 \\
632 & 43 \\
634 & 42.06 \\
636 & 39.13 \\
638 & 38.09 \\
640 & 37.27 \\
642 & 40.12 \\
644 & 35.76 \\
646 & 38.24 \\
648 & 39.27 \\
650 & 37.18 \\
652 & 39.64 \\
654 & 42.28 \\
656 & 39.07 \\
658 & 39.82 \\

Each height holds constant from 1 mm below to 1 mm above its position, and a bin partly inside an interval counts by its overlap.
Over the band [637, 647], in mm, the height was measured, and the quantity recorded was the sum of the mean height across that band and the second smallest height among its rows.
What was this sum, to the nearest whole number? 75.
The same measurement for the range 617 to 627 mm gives 94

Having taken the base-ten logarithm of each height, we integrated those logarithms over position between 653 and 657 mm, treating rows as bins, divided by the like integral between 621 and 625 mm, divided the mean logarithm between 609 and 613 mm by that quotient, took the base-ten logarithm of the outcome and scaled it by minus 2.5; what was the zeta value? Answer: -0.580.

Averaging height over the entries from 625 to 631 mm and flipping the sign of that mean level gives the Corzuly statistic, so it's -46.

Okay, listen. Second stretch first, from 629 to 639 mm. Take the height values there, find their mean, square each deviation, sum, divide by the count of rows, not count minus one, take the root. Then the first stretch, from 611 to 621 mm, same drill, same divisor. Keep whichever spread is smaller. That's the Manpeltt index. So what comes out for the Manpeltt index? 1.39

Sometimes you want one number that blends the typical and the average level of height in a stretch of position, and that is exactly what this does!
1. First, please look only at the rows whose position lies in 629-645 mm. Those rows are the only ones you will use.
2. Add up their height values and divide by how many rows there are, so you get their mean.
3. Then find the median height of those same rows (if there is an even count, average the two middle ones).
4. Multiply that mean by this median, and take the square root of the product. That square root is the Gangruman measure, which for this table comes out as 40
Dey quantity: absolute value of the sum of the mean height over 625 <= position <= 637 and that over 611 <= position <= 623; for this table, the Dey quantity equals 89.4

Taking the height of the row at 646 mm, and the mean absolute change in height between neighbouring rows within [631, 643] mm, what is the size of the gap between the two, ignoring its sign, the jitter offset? 36.5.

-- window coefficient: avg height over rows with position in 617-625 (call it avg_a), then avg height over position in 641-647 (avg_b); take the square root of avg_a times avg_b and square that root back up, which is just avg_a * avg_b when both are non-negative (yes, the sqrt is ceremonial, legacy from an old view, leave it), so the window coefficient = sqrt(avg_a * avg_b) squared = 1769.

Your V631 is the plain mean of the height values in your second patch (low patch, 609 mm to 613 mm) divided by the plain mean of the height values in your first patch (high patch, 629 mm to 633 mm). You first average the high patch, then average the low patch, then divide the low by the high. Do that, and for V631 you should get 1.01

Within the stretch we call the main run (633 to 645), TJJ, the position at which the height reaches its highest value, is 634 mm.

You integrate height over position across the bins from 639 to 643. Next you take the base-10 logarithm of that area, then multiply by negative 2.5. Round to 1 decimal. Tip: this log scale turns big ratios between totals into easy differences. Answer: -5.5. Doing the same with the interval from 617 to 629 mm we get -6.9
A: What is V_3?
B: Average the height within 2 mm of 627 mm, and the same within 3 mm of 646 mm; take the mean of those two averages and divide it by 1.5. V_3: 28.3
